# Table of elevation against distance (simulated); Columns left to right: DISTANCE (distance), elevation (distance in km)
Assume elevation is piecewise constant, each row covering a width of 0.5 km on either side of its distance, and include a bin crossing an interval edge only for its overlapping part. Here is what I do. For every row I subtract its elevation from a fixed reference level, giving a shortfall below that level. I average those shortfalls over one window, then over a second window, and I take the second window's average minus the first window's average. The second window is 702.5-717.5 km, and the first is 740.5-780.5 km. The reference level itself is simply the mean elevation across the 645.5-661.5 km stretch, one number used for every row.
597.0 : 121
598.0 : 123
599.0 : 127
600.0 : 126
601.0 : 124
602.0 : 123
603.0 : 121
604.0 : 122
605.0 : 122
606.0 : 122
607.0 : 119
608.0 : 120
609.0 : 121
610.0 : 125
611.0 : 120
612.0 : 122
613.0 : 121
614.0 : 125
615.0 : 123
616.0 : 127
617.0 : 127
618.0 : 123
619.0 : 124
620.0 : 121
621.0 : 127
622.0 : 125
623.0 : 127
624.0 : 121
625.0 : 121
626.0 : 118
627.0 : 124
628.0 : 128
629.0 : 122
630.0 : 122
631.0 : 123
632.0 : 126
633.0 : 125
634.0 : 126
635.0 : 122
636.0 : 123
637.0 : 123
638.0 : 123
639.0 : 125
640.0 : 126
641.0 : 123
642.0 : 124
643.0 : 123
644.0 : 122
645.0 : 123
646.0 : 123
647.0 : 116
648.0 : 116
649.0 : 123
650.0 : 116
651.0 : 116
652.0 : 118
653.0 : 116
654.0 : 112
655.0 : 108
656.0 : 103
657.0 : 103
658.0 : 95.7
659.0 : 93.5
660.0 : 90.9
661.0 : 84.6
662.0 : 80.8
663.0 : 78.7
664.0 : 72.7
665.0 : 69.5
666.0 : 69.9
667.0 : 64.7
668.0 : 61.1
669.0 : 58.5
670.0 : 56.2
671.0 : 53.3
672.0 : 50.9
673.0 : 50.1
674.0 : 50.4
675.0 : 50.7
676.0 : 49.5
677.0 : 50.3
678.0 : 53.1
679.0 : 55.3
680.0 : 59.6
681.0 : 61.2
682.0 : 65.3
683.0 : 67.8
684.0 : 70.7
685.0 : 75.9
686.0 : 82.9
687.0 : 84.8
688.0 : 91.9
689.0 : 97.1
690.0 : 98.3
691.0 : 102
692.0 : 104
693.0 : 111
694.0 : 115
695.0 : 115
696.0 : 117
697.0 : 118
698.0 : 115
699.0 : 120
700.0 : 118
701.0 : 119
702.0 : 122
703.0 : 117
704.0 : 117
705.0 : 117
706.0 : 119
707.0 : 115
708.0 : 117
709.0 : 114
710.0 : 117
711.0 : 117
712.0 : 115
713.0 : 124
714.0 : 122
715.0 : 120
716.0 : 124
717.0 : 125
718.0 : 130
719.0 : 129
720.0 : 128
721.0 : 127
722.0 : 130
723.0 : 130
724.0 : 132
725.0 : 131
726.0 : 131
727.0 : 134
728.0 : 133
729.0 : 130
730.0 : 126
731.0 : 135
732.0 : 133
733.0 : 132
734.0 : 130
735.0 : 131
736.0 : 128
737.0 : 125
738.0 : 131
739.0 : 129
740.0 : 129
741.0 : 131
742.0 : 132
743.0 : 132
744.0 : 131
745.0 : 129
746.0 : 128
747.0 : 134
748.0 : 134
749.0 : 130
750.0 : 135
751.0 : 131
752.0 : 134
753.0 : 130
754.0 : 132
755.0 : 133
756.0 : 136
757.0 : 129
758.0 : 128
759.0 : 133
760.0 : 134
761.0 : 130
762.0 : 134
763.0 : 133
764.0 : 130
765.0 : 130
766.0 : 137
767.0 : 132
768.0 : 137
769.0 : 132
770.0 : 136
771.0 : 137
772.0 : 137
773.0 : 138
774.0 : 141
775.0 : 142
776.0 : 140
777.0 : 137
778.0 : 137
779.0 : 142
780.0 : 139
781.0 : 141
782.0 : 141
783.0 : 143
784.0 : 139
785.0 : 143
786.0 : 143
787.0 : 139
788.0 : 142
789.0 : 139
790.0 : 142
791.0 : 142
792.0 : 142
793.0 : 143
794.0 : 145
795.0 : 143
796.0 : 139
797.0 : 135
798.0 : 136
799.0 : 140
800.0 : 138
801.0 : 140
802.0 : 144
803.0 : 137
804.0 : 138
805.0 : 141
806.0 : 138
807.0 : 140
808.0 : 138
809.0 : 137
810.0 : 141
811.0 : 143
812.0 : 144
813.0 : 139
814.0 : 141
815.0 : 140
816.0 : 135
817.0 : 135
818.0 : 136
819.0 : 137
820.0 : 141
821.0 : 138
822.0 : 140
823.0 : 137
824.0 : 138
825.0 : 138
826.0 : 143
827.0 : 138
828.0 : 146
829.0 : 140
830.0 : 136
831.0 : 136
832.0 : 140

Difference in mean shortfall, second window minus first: 15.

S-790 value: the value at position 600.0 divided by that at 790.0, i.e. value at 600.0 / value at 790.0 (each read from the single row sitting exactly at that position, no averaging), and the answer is 0.89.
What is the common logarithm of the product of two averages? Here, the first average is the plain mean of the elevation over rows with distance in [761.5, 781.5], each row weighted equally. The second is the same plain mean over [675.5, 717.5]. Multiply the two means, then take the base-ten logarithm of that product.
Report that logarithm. 4.14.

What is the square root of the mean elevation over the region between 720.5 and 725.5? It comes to 11.4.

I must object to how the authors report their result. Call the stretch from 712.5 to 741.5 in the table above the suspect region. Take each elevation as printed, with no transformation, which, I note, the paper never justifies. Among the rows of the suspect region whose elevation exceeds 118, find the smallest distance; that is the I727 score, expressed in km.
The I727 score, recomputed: 713.0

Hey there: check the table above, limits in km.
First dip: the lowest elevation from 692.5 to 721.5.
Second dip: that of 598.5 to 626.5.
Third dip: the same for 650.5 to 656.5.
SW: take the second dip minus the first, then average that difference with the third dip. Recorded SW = 55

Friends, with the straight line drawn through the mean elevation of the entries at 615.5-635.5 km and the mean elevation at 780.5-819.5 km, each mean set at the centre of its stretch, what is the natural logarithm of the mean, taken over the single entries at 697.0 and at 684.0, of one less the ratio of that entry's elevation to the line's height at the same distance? -1.29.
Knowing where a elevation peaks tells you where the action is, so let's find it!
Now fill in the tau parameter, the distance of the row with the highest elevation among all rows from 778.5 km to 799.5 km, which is 794.0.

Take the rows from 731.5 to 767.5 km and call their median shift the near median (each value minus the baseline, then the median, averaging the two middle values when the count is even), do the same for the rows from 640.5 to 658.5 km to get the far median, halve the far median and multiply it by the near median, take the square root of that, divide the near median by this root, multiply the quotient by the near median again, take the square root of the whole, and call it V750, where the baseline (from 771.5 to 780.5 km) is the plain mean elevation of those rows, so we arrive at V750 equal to 2.6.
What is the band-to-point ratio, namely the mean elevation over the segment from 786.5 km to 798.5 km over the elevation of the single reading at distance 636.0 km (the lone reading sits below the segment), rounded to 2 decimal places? 1.14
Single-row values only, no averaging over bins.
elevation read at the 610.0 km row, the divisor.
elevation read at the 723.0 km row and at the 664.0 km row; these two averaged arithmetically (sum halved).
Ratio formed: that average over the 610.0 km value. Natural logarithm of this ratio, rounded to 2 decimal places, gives -0.21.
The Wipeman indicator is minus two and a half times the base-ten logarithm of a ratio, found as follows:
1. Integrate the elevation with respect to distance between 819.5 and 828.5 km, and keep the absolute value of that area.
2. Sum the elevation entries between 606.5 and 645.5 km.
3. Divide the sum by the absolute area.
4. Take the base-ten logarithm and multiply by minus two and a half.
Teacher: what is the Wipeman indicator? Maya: -1.5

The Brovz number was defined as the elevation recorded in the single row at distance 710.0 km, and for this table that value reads 117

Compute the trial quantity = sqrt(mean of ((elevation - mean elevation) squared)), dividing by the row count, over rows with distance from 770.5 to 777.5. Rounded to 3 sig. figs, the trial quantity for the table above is 1.96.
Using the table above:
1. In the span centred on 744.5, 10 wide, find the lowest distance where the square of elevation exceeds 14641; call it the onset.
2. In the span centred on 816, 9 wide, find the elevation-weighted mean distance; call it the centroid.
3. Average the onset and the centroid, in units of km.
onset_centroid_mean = 778.0 km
